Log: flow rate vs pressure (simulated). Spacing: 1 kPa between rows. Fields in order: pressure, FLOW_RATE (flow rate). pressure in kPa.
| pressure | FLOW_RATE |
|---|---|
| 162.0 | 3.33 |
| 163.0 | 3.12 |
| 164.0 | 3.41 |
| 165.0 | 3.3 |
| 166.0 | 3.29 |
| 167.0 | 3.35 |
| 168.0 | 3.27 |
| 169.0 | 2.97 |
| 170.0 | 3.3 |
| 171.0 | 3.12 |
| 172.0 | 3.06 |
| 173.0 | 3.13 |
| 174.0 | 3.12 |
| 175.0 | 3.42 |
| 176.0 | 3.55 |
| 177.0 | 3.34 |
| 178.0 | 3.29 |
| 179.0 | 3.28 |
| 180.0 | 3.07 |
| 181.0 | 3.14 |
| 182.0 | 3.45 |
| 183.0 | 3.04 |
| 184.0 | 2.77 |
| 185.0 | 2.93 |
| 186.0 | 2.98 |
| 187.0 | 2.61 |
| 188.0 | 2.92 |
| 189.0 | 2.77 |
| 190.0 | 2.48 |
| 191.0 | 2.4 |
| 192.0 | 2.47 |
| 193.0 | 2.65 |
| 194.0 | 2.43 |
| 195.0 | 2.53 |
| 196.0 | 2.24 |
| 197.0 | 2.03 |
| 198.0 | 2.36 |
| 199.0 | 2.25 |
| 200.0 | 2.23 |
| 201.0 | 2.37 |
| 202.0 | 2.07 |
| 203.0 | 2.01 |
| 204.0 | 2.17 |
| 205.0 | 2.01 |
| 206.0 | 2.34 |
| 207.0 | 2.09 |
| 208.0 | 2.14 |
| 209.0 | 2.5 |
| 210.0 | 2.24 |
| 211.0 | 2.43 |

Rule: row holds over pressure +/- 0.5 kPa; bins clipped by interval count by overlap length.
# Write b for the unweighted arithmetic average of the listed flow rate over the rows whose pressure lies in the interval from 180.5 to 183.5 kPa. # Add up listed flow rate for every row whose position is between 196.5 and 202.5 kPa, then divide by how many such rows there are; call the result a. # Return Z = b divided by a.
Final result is 1.45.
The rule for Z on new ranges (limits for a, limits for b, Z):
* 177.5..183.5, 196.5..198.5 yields 0.68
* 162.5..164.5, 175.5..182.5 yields 1.01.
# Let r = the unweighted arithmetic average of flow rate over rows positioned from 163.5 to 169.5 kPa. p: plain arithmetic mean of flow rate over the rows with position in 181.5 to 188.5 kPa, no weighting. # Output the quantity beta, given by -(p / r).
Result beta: -0.9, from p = 3.0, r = 3.3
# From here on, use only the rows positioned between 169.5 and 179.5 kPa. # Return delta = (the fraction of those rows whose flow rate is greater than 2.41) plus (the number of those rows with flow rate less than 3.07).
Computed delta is 2.0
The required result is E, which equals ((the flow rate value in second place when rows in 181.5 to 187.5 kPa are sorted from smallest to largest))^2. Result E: 8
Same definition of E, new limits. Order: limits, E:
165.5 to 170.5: 11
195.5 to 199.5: 5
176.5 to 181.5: 10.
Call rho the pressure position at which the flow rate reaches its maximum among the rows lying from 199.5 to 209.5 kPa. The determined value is 209.0 kPa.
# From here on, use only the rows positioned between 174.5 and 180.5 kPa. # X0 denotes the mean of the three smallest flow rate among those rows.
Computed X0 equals 3.21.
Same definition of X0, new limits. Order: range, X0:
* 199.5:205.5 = 2.03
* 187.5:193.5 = 2.45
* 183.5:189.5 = 2.72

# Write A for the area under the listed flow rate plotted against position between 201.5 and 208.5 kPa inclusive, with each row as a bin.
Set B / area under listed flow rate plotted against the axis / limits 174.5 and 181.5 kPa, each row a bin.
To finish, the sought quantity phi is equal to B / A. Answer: 1.6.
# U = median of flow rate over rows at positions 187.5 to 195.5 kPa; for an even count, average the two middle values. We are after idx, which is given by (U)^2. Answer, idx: 6.3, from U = 2.5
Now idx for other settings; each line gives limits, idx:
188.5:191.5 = 6.2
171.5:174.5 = 9.7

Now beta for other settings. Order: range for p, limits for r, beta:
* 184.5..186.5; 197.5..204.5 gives -1.3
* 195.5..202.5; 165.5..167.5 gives -0.7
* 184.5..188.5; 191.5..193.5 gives -1.1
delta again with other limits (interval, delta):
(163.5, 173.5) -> 3.0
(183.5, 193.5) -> 10.9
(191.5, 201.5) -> 10.4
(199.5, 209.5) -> 10.1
